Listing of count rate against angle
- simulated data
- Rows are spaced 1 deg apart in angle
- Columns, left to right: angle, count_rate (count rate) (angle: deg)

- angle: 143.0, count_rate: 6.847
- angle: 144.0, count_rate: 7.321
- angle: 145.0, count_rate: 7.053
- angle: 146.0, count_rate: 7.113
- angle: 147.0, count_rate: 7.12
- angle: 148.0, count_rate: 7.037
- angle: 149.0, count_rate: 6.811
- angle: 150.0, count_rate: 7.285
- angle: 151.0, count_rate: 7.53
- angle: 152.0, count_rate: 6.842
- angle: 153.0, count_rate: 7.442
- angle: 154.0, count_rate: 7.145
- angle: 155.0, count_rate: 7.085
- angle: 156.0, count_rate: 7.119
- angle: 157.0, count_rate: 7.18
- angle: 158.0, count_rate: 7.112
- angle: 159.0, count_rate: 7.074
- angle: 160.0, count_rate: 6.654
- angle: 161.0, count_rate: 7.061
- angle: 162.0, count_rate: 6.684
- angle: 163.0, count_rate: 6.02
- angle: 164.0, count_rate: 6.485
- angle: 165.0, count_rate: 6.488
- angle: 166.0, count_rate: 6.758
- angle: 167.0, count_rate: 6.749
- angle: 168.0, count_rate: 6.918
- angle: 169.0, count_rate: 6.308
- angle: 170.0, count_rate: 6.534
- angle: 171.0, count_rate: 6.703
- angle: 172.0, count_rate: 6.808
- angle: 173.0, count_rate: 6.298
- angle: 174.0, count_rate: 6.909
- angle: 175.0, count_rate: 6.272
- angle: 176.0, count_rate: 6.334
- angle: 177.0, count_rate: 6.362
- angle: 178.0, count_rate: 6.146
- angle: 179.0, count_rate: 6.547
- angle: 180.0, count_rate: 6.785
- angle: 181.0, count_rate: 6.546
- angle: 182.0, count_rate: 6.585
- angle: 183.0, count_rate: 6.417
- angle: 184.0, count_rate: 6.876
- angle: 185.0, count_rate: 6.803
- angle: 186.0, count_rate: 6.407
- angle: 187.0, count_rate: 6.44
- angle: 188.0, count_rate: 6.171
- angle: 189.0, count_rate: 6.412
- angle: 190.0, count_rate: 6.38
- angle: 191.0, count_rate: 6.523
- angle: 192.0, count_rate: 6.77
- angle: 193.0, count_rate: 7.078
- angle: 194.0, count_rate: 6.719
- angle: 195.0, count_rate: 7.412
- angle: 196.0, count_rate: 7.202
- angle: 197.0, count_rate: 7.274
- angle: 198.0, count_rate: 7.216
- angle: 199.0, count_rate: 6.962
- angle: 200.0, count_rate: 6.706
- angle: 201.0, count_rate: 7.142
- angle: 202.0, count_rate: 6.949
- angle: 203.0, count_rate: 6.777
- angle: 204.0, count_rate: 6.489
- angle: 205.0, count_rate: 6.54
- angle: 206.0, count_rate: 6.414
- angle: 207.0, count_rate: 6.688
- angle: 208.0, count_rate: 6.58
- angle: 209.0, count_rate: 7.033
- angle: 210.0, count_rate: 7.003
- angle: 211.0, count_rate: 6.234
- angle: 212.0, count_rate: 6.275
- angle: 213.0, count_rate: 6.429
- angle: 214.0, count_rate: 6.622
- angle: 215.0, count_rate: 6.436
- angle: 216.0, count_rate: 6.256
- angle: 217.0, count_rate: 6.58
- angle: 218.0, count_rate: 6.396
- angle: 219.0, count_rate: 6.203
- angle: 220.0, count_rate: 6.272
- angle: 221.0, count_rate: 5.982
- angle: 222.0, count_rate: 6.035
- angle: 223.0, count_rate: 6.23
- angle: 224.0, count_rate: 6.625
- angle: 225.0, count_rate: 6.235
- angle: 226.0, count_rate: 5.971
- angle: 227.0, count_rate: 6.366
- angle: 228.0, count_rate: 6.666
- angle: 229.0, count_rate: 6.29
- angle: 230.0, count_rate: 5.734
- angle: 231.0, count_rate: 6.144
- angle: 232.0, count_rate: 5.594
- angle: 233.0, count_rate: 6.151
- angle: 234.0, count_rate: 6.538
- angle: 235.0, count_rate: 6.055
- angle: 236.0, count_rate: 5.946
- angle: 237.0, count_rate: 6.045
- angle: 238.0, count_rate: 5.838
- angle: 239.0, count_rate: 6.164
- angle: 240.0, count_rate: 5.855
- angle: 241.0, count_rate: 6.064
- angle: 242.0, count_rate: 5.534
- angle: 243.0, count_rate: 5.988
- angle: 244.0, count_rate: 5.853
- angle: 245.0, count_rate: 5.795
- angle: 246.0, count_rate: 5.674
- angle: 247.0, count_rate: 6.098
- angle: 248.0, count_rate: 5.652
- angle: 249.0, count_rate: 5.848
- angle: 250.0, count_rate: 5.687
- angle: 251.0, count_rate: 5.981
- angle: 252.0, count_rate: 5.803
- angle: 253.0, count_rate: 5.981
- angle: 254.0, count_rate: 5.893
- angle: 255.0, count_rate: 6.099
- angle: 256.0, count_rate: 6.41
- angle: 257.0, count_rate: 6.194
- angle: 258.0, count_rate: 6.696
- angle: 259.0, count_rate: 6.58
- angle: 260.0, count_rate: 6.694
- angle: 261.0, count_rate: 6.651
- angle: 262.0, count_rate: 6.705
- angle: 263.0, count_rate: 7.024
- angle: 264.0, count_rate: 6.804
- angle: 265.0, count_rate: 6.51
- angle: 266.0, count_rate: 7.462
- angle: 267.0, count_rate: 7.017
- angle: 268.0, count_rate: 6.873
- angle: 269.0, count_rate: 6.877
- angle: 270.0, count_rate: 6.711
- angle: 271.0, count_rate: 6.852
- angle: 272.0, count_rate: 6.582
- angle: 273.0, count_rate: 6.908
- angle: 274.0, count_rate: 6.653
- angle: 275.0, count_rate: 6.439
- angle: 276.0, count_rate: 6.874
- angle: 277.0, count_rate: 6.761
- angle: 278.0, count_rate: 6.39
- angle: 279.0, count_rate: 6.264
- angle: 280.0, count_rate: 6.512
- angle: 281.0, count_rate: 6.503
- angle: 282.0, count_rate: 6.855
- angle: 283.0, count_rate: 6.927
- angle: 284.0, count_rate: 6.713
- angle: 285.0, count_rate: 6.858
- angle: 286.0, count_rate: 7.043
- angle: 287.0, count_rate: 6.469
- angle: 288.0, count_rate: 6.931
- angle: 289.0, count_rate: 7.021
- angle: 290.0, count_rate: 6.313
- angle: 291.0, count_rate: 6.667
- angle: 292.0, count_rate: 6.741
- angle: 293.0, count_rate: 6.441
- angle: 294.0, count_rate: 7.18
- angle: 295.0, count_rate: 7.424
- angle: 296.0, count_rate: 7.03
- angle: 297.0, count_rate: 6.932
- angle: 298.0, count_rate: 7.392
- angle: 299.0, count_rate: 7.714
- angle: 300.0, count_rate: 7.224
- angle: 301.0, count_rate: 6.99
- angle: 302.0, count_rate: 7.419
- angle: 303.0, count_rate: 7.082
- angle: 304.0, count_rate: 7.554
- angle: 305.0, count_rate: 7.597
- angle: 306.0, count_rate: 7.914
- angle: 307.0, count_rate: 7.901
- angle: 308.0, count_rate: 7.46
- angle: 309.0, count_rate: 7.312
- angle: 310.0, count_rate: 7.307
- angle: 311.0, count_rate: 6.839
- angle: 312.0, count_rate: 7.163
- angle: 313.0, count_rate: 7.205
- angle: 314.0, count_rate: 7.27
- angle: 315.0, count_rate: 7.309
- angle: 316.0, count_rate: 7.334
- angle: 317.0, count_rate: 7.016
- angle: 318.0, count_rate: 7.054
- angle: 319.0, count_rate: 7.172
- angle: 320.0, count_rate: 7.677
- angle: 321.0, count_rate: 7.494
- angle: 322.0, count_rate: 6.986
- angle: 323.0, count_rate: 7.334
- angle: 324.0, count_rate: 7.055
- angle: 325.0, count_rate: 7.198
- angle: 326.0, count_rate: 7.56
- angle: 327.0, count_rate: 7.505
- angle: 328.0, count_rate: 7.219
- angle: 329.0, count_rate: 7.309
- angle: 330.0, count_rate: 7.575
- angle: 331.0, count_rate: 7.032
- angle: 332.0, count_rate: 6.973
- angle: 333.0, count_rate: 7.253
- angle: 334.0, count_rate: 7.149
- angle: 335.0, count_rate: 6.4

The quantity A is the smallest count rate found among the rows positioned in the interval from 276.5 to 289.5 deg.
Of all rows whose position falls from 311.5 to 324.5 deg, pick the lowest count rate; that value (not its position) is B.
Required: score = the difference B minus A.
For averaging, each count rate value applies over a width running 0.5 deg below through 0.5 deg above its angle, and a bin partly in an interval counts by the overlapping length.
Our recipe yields 0.72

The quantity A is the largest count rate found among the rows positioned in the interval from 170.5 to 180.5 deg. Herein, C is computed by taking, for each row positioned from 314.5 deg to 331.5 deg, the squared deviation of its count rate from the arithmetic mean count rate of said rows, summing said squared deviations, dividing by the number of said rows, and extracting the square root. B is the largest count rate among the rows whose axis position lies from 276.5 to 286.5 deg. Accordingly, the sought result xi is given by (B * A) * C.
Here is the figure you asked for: 10.3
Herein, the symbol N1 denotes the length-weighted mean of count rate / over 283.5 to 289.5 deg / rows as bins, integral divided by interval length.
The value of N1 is 6.8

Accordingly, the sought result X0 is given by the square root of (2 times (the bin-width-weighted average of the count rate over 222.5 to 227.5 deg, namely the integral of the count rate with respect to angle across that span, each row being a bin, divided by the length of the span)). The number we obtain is 3.55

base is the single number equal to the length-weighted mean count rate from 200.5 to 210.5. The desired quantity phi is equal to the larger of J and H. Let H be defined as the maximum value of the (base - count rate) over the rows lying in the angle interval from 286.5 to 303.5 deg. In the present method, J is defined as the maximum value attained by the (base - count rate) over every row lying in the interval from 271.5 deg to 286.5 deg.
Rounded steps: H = 0.4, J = 0.50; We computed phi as 0.50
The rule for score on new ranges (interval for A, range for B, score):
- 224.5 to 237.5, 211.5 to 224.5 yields 0.39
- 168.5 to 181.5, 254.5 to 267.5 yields -0.05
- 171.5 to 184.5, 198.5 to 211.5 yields 0.09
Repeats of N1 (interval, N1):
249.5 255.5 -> 5.9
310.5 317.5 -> 7.2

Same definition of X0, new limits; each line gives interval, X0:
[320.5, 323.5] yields 3.81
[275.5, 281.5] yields 3.62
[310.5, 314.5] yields 3.77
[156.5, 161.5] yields 3.75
